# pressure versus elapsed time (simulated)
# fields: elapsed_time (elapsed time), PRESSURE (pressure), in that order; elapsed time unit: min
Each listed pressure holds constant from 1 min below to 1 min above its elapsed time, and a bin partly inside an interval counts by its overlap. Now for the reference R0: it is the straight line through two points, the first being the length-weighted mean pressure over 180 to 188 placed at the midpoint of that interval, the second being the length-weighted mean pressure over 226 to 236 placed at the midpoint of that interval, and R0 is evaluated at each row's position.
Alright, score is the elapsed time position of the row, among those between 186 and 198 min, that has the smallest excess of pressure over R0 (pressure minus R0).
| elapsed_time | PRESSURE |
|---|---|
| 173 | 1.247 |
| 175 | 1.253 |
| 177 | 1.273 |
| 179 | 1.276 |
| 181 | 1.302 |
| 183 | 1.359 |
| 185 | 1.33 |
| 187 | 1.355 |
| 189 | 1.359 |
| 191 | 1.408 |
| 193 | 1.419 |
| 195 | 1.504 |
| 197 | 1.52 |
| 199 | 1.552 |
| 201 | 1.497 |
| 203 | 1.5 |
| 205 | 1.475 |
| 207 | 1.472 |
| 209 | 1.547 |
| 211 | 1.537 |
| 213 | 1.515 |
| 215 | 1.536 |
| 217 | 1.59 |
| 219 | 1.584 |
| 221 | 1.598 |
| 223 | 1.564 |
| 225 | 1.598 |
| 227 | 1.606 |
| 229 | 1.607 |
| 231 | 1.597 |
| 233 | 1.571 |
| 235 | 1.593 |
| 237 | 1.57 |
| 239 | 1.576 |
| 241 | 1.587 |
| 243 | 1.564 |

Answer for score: 189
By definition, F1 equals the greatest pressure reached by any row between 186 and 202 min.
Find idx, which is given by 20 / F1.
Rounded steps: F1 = 1.552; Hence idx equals 12.9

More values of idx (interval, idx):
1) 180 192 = 14.2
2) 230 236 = 12.5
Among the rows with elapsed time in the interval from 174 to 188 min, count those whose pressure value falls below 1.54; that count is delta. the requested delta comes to 7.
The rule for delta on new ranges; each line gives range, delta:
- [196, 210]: 5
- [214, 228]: 1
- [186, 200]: 6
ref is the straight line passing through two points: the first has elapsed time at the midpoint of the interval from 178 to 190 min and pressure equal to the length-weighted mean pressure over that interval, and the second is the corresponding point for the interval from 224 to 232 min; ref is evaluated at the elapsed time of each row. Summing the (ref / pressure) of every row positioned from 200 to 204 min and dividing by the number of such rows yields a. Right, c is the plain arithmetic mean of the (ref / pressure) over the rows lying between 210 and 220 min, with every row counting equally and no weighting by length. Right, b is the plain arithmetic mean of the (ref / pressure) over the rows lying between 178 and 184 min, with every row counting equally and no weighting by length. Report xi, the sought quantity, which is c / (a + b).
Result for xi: 0.50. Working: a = 0.96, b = 1.00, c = 0.98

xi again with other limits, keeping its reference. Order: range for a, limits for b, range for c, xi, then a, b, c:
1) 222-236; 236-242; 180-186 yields 0.48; 1.01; 1.06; 1.00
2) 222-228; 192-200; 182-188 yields 0.51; 1.00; 0.94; 0.99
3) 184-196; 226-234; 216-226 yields 0.49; 0.98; 1.01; 0.98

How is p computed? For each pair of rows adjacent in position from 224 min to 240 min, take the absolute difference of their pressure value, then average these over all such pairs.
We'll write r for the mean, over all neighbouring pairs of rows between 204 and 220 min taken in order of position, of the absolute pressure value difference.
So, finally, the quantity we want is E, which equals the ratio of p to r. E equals 0.5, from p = 0.0137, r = 0.0273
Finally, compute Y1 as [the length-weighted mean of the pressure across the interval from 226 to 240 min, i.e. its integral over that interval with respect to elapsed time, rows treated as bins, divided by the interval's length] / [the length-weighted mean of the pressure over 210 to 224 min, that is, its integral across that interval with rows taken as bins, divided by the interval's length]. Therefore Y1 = 1.02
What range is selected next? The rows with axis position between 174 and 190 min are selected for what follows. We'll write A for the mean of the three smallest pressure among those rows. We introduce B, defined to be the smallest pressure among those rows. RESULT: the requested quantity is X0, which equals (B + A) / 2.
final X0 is 1.26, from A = 1.27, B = 1.253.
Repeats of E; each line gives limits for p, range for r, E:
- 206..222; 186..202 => 0.8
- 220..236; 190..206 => 0.6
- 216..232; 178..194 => 0.5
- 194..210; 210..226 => 1.1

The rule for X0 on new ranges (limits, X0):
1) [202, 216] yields 1.48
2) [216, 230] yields 1.57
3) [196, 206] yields 1.48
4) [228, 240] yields 1.57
